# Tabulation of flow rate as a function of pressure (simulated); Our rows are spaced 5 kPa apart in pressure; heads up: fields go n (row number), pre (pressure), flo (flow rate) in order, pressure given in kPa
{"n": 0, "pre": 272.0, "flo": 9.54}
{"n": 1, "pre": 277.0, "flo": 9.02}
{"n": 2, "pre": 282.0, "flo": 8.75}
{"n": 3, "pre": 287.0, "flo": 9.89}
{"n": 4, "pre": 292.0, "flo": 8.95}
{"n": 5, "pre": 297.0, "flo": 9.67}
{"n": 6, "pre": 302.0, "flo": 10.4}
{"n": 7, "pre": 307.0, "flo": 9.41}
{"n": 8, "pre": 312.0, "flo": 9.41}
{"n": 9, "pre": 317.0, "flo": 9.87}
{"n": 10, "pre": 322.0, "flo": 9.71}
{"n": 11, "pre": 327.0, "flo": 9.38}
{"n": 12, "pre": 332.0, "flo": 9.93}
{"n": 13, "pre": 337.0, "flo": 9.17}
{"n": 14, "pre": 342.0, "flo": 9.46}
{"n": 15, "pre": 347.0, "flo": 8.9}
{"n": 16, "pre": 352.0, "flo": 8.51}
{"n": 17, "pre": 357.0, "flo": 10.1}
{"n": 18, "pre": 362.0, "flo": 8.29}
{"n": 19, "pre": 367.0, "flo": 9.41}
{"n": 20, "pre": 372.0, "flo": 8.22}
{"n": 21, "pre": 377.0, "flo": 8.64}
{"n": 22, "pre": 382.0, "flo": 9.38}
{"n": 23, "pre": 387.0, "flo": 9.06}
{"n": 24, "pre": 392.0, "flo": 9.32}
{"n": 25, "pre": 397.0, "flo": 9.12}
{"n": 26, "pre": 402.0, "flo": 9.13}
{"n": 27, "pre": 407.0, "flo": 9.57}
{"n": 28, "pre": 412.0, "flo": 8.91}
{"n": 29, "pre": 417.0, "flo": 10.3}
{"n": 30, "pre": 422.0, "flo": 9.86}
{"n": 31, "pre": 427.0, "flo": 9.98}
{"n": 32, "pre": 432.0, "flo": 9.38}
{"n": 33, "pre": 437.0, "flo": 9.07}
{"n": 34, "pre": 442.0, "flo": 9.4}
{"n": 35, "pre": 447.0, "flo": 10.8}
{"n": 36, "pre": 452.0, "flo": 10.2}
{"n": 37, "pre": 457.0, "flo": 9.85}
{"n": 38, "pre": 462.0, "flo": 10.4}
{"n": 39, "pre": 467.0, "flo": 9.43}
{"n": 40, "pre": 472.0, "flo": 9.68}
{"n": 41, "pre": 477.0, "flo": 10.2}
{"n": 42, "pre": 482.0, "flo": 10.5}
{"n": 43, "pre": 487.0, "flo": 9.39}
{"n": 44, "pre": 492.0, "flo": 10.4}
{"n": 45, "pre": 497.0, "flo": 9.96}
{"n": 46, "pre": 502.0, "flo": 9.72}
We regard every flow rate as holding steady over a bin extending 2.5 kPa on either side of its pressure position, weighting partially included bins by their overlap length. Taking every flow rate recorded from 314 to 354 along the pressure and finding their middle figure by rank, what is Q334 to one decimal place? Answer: 9.4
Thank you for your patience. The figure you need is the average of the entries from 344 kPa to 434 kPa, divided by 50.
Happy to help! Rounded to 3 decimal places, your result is 0.185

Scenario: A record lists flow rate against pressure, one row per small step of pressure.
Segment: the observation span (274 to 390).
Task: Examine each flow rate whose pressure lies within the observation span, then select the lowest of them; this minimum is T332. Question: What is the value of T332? 8.22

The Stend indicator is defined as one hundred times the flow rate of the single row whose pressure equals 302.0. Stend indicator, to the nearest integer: 1040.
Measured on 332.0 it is 993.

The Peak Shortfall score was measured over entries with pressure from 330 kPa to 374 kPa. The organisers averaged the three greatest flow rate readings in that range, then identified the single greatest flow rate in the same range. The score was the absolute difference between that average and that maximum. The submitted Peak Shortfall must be 0.27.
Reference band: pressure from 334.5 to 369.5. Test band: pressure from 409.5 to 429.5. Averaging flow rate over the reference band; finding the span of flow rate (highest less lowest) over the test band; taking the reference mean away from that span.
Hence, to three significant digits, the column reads -7.73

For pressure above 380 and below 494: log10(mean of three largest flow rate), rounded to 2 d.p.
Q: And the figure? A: 1.02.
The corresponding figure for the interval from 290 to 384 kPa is 1.01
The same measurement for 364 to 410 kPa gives 0.98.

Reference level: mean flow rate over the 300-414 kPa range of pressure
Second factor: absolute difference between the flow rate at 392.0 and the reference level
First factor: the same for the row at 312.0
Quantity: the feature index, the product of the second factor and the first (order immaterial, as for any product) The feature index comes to 0.01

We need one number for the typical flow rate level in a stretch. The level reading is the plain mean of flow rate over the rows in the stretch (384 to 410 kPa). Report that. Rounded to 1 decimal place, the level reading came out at 9.2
